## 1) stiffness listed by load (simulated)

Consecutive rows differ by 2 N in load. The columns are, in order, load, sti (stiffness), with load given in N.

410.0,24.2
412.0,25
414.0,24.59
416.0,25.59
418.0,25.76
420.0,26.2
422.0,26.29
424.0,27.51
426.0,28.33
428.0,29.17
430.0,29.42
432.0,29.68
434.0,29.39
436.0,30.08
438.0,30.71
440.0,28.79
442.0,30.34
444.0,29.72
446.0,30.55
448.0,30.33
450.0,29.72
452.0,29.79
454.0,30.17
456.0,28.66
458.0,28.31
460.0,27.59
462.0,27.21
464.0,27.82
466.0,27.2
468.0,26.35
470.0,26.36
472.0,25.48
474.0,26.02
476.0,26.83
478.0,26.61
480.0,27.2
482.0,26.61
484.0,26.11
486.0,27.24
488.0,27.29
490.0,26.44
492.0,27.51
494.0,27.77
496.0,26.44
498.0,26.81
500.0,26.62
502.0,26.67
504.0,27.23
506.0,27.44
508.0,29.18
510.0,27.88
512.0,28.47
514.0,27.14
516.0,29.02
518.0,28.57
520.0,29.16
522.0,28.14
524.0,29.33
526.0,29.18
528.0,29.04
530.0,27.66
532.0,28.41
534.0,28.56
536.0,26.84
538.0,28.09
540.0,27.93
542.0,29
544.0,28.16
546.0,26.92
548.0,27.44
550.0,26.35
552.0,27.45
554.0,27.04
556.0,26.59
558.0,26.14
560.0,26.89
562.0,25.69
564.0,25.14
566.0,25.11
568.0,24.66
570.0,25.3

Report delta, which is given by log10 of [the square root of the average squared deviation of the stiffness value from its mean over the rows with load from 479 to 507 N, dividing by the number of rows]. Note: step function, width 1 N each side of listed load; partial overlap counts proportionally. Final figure -0.33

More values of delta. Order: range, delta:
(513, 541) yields -0.13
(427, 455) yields -0.28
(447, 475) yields 0.19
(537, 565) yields 0.00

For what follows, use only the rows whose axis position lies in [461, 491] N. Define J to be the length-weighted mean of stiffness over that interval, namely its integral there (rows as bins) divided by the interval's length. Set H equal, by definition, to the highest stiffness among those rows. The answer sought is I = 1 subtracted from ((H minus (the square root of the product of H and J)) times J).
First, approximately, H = 27.82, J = 26.7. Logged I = 14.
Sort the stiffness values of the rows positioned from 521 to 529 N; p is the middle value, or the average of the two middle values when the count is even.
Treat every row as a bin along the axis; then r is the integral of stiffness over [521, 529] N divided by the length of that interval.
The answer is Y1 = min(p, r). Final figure 28.9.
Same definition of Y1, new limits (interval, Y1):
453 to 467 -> 27.8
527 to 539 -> 28.1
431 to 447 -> 29.9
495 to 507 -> 26.7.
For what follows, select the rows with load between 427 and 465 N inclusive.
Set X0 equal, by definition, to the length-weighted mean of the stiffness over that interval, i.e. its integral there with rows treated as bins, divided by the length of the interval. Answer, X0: 29.3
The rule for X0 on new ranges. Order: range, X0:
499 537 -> 28.1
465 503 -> 26.7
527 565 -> 27.3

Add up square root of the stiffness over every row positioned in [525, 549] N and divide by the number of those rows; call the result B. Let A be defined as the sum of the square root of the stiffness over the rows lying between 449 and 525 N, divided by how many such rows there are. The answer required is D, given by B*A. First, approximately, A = 5.25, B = 5.30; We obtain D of 27.8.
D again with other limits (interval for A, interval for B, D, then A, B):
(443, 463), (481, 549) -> 28.5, 5.40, 5.27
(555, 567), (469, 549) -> 26.7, 5.09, 5.25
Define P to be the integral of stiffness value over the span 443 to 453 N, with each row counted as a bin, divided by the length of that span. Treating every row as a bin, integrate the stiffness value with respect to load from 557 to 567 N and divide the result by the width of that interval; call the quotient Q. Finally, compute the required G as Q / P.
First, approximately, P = 30.0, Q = 25.8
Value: 0.86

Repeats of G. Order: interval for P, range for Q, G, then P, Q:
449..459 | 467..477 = 0.89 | 29.3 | 26.2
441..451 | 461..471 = 0.90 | 30.1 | 27.0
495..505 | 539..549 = 1.04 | 26.8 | 27.9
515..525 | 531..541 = 0.97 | 28.8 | 28.0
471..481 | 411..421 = 0.96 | 26.4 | 25.4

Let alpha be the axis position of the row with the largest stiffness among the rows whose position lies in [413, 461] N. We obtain 438.0 N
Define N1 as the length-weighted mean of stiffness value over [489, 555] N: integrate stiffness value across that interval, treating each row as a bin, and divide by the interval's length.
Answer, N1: 27.8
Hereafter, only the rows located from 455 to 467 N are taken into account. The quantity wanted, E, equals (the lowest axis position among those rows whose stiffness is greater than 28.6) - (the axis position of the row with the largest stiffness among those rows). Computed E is 0 N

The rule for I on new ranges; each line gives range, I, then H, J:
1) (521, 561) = 21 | 29.33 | 27.8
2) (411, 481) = 38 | 30.71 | 28.0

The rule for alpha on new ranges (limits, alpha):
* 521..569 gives 524.0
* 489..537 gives 524.0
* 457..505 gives 458.0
